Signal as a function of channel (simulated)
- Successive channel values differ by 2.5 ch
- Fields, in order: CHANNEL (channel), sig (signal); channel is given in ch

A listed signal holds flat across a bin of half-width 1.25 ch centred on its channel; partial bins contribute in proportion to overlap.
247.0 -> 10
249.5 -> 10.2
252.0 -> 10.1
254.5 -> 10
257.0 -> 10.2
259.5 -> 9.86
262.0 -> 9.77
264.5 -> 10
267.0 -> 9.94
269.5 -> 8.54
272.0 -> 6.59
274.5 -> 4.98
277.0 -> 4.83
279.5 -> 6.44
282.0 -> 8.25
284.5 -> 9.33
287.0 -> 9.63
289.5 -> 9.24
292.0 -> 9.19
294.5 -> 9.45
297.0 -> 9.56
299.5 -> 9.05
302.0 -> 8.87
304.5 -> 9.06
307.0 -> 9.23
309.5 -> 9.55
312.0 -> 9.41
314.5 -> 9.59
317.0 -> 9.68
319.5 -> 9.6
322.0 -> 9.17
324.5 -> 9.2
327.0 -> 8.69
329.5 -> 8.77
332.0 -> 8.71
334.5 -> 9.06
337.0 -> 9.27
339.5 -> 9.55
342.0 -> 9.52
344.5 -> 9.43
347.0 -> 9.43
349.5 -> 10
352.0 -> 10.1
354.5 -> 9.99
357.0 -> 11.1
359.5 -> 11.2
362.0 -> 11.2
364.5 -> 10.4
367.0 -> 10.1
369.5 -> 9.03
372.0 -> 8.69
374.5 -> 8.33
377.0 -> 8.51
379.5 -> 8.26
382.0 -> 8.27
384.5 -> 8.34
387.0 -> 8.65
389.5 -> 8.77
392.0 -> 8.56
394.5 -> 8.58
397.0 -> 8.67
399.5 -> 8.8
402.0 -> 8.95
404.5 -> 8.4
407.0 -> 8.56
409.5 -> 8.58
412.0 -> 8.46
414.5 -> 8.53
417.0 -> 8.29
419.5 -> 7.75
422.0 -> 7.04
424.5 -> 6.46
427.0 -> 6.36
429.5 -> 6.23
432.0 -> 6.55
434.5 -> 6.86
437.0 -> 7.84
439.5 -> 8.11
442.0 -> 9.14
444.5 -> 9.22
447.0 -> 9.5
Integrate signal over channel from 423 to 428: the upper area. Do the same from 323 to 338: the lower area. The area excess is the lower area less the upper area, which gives 102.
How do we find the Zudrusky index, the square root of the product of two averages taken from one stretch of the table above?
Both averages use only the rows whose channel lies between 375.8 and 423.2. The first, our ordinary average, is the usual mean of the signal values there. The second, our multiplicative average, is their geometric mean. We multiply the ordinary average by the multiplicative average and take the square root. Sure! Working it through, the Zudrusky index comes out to 8.4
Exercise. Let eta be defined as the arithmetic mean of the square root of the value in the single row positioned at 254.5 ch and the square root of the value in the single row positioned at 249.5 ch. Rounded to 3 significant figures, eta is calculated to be 3.18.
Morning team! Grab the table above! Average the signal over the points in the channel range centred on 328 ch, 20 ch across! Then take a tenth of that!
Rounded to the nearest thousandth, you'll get 0.906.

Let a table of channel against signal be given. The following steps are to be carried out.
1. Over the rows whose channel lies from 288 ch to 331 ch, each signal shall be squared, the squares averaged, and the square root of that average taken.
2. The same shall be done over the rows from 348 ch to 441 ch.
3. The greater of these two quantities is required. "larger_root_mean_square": 9.3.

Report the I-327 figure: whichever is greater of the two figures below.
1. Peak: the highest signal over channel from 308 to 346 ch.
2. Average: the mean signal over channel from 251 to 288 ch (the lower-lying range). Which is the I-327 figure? 9.7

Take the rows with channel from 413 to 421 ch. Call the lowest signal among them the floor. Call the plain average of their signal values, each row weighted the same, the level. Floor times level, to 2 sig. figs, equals 63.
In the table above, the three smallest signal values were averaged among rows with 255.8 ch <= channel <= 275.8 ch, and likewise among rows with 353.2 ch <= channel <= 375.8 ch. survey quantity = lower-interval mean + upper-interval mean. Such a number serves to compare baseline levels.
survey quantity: 15.4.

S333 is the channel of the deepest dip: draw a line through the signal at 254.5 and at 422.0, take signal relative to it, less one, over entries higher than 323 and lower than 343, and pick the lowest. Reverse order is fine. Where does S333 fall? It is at 327.0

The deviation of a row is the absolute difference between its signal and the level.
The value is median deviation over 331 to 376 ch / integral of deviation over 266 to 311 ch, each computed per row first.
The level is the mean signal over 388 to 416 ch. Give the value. 0.018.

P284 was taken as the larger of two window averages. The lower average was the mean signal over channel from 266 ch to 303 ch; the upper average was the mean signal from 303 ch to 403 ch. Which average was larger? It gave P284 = 9.29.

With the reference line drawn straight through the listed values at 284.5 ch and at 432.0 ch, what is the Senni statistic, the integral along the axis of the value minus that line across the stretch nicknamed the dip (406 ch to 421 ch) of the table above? 22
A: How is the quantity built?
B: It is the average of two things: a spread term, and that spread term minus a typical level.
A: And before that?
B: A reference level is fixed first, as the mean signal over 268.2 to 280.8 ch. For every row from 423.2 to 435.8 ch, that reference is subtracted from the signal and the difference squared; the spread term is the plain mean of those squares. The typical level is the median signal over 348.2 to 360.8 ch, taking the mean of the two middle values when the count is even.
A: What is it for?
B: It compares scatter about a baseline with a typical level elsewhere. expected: -5.0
